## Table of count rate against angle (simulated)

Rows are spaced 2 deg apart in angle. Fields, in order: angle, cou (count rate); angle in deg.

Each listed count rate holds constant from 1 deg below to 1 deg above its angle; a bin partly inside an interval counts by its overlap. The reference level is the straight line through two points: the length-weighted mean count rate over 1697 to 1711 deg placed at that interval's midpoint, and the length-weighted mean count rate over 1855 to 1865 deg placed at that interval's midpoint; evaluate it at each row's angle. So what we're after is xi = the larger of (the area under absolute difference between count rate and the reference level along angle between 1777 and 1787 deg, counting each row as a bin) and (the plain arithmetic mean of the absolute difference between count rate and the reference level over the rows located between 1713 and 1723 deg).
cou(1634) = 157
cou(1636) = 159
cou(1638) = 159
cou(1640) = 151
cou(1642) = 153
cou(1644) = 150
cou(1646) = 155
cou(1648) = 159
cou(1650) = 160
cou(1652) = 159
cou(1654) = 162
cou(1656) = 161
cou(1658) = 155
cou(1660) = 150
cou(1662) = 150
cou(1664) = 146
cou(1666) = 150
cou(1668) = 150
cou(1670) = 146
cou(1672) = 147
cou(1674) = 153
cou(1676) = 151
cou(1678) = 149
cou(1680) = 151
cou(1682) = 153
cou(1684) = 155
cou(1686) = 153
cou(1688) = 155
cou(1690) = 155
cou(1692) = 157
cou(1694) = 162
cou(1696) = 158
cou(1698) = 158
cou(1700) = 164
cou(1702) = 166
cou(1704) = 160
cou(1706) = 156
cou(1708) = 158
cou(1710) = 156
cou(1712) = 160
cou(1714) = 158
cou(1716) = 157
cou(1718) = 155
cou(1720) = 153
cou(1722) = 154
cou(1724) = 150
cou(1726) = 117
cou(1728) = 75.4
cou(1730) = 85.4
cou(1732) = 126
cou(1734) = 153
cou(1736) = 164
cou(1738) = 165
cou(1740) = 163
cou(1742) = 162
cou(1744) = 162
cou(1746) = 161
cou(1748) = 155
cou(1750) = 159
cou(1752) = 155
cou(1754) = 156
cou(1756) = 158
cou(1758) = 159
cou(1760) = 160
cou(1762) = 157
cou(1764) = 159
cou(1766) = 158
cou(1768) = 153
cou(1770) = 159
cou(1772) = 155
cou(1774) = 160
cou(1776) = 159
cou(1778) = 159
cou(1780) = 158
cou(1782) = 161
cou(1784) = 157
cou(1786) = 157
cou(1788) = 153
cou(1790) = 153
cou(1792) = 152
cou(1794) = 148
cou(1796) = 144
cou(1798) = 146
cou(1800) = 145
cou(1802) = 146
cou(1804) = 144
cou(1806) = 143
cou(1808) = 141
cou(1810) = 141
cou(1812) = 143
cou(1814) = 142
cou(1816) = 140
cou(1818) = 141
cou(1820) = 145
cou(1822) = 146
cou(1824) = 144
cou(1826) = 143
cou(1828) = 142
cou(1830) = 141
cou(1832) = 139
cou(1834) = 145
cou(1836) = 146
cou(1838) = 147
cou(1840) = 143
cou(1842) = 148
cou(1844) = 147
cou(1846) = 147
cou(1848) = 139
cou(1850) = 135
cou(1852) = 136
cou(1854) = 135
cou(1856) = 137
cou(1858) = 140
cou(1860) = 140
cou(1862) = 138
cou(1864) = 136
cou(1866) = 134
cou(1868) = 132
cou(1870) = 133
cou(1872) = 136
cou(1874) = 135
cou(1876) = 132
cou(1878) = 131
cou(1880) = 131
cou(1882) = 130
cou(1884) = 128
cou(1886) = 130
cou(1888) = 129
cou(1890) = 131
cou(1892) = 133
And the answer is 94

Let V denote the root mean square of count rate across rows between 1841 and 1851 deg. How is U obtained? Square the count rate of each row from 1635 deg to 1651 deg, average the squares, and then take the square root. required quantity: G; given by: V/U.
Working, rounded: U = 156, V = 143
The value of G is 0.92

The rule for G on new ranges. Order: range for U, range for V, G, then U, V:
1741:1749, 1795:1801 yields 0.91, 160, 145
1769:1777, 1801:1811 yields 0.90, 158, 143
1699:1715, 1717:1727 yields 0.92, 160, 147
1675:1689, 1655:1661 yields 1.02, 152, 155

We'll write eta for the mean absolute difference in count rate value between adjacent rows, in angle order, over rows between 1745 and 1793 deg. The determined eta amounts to 2.6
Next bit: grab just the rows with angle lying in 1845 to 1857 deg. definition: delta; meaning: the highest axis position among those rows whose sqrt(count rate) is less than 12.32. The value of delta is 1856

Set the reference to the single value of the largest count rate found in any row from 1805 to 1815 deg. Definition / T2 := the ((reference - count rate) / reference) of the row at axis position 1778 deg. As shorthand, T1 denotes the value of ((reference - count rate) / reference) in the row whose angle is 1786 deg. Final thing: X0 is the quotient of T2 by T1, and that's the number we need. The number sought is 1.1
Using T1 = -0.10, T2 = -0.112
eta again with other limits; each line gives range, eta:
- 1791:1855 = 2.2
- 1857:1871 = 1.5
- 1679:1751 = 6.7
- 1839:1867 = 2.4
